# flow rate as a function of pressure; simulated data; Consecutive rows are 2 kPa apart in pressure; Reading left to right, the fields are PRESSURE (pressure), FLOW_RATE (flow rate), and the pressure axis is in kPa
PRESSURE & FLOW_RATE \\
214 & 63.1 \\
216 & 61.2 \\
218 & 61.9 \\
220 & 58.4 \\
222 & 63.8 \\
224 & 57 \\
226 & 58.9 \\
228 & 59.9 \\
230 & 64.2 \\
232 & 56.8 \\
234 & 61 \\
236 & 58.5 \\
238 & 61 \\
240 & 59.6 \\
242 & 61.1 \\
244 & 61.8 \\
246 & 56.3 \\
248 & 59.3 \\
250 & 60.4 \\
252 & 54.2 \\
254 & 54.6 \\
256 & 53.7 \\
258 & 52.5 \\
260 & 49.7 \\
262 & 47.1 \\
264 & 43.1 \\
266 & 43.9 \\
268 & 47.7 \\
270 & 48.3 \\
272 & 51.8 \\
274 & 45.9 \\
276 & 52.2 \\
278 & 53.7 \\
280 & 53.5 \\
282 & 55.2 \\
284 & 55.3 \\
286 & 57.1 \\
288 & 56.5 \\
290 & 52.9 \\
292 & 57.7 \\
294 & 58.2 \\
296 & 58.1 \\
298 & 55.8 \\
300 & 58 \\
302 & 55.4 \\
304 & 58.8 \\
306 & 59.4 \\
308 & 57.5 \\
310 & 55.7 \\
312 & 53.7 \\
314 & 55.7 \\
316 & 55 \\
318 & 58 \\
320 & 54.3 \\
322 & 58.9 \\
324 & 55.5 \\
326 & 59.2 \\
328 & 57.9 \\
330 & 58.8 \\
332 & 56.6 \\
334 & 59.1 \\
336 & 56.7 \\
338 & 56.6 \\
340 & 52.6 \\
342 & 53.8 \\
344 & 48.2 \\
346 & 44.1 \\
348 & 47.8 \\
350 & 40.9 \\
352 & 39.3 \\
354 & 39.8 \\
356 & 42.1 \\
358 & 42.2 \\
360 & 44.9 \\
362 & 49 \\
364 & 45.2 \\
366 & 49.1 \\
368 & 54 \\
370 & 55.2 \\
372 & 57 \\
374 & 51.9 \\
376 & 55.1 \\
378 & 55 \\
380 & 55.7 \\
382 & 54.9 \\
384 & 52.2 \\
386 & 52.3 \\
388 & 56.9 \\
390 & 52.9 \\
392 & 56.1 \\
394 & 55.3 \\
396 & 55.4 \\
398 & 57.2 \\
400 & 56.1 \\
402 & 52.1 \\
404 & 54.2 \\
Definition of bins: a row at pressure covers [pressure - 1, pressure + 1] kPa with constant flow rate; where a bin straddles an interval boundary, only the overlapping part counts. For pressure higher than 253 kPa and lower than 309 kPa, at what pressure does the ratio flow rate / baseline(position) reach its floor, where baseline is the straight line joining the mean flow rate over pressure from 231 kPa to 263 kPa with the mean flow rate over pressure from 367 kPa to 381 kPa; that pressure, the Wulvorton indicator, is 264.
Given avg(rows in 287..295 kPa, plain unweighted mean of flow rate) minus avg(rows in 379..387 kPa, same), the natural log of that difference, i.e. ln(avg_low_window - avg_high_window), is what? 0.9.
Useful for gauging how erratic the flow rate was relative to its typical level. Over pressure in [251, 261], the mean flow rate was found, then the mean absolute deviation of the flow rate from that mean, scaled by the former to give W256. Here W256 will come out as 0.028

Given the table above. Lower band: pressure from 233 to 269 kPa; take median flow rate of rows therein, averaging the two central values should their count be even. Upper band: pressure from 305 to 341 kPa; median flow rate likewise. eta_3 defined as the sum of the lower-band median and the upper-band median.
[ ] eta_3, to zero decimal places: 112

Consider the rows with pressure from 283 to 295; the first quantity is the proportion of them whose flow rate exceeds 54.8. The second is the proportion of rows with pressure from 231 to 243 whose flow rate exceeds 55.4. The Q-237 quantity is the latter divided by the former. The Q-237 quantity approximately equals 1.2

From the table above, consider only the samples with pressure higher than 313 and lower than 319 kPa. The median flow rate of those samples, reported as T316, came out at 56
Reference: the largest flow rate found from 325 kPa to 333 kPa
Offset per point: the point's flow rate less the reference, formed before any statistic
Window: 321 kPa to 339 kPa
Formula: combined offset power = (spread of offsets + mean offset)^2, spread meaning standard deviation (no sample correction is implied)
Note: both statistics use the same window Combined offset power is 0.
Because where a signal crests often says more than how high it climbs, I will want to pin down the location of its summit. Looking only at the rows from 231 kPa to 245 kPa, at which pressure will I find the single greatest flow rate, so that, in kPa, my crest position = 244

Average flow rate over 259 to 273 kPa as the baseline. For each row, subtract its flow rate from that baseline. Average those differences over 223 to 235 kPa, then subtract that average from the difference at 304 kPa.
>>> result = 1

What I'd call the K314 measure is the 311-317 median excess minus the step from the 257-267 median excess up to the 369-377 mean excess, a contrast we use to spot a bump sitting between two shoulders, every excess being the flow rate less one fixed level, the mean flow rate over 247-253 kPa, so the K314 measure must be -11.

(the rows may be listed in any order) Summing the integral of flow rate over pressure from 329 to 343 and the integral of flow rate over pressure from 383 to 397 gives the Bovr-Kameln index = 1551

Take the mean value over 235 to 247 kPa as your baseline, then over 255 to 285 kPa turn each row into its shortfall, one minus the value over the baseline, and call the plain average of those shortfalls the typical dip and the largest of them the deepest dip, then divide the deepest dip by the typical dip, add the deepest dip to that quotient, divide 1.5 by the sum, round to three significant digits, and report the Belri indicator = 0.738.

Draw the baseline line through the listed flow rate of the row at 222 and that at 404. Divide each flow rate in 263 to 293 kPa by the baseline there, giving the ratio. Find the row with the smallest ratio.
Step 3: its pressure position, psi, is 264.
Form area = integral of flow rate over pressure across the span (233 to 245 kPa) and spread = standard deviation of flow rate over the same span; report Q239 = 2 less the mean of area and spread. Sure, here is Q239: -362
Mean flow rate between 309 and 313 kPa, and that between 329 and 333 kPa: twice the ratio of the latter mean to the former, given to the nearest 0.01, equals 2.11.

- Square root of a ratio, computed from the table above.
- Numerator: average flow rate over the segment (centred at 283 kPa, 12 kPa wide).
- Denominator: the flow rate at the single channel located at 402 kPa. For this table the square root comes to 1.03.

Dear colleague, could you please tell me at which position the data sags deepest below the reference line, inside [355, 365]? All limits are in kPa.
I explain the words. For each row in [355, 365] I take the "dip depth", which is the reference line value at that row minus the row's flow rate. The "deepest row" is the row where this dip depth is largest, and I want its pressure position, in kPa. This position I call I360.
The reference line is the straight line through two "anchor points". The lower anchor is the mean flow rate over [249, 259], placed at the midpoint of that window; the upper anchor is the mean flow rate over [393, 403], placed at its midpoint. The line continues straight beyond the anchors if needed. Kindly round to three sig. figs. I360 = 356 kPa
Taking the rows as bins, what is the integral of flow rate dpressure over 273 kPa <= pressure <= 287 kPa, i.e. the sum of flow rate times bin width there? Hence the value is 746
